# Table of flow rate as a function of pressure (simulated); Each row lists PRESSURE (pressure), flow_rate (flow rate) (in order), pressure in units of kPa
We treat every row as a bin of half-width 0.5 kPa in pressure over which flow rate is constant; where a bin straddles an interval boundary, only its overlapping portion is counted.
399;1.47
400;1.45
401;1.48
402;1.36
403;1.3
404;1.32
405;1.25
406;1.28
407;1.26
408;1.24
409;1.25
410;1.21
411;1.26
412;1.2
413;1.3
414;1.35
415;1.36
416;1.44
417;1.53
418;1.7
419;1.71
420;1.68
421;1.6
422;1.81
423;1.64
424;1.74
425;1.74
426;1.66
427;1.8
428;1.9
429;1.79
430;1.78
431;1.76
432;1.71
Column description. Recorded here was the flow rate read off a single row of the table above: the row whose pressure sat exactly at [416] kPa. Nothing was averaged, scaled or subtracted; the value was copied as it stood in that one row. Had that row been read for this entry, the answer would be 1.44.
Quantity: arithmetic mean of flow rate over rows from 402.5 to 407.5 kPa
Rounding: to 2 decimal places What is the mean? 1.28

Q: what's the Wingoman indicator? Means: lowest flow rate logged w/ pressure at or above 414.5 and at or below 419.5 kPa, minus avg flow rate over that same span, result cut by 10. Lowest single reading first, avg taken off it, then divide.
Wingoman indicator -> -0.019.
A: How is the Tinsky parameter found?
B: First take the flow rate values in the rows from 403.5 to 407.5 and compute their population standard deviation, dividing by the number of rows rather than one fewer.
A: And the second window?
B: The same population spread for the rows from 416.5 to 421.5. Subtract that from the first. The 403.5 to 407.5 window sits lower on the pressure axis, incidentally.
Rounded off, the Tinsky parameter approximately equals -0.04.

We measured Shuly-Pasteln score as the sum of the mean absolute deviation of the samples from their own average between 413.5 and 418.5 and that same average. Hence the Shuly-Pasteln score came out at 1.6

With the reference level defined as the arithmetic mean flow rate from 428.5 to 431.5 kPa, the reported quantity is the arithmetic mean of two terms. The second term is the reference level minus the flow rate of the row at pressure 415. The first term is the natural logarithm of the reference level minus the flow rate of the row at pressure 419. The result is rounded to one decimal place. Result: -1.1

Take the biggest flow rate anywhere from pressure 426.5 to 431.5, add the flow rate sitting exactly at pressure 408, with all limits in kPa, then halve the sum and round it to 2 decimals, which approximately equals 1.57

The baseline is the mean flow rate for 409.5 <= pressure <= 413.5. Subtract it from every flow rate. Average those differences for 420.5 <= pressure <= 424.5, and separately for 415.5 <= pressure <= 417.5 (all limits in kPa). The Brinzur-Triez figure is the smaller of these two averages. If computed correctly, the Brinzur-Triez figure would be 0.24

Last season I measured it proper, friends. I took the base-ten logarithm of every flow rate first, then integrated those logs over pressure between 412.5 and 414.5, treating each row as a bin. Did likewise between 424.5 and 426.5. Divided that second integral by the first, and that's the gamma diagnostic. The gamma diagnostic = 1.9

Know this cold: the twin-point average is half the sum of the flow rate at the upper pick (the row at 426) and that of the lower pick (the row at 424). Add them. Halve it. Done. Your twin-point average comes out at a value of 1.700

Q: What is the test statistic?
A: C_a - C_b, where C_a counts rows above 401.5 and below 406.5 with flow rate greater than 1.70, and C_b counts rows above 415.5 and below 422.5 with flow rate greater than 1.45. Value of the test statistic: -6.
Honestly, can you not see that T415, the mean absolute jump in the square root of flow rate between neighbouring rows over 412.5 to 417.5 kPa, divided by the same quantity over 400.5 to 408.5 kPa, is 1.2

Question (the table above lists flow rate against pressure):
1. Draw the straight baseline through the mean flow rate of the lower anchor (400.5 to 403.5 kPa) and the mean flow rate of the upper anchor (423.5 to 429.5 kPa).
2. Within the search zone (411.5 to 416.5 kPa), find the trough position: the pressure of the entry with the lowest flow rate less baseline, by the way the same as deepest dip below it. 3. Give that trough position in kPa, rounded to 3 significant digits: 412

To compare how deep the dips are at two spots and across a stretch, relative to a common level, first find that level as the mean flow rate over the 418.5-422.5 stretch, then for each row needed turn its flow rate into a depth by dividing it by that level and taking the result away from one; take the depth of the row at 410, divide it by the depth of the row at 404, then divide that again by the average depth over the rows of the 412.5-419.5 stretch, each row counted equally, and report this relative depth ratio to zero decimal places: 10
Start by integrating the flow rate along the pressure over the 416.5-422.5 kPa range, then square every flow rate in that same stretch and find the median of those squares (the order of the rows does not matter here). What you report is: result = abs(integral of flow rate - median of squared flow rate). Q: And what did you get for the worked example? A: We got 7.2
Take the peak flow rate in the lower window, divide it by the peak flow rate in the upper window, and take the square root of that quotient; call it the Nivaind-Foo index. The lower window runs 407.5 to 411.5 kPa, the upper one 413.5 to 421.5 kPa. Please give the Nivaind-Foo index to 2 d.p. 0.86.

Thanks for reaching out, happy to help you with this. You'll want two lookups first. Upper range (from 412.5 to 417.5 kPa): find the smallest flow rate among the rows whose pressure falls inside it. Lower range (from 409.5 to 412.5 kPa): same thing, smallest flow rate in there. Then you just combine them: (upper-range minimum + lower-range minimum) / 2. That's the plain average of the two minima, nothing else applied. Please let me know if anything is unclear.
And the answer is 1.25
